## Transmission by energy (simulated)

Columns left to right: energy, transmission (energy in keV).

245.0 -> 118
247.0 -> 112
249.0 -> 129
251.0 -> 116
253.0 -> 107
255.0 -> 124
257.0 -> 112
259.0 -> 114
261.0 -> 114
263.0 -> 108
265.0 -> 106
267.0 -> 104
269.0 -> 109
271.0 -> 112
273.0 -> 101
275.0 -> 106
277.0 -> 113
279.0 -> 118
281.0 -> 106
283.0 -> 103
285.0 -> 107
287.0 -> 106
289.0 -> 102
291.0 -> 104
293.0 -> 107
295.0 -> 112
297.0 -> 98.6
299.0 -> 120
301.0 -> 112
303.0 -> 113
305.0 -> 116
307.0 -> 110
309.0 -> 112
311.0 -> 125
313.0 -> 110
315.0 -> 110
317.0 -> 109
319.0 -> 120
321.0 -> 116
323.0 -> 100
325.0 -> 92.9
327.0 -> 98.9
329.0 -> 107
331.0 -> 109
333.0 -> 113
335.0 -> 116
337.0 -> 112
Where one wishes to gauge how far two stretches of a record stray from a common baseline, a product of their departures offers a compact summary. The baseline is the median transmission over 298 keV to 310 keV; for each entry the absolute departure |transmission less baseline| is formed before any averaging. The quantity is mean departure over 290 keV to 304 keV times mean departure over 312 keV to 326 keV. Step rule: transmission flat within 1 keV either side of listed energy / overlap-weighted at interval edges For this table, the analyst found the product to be 39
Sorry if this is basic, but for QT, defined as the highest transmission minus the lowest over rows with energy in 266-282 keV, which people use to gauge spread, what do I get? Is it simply 17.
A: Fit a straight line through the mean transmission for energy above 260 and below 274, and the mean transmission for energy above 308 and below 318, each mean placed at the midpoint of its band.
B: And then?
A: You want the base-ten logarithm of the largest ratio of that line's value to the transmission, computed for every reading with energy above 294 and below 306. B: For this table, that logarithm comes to 0.053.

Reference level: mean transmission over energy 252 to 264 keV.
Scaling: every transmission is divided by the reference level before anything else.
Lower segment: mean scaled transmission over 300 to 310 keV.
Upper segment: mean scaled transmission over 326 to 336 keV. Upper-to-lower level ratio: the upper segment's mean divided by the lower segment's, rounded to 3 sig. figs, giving 0.966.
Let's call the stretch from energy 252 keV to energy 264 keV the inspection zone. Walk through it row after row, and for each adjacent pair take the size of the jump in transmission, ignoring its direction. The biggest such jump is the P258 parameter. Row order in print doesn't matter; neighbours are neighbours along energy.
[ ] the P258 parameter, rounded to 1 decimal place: 17.0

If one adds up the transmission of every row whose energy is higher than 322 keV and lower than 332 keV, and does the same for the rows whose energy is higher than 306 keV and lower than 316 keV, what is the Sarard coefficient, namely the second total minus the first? 59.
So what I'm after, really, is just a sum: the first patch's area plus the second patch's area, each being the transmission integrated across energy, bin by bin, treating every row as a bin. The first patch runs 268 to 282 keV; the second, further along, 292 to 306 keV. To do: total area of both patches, 3087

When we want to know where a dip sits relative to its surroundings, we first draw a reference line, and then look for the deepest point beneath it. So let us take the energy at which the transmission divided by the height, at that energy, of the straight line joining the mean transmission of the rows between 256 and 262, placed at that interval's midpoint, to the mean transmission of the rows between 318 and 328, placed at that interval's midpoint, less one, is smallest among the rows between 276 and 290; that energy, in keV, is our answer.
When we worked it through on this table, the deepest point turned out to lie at 289.0 keV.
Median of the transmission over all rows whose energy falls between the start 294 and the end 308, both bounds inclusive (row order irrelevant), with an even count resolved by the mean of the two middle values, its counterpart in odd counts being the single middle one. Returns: 112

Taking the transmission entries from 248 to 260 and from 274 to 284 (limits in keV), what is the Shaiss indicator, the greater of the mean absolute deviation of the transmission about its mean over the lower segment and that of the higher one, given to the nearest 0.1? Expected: 6.3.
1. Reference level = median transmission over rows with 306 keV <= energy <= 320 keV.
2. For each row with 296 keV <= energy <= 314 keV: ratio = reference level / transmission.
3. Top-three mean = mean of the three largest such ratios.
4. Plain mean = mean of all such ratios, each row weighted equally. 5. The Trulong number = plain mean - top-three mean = -0.061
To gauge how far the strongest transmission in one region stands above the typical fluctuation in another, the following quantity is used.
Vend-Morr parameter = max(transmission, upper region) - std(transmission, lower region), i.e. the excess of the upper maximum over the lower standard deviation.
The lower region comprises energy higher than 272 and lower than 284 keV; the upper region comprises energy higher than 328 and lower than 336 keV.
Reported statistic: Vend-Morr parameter 110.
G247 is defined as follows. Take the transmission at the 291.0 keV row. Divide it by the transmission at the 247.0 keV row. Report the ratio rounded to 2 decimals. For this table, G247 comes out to 0.93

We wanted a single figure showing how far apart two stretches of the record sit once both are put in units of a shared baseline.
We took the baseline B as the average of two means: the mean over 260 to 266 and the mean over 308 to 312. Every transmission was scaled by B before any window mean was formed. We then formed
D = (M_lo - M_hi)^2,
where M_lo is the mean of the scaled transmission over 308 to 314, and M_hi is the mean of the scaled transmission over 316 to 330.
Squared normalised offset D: 0.0068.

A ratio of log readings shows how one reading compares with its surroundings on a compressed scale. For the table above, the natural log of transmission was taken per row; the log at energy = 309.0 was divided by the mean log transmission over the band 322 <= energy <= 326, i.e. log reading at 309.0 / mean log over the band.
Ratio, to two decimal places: 1.03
